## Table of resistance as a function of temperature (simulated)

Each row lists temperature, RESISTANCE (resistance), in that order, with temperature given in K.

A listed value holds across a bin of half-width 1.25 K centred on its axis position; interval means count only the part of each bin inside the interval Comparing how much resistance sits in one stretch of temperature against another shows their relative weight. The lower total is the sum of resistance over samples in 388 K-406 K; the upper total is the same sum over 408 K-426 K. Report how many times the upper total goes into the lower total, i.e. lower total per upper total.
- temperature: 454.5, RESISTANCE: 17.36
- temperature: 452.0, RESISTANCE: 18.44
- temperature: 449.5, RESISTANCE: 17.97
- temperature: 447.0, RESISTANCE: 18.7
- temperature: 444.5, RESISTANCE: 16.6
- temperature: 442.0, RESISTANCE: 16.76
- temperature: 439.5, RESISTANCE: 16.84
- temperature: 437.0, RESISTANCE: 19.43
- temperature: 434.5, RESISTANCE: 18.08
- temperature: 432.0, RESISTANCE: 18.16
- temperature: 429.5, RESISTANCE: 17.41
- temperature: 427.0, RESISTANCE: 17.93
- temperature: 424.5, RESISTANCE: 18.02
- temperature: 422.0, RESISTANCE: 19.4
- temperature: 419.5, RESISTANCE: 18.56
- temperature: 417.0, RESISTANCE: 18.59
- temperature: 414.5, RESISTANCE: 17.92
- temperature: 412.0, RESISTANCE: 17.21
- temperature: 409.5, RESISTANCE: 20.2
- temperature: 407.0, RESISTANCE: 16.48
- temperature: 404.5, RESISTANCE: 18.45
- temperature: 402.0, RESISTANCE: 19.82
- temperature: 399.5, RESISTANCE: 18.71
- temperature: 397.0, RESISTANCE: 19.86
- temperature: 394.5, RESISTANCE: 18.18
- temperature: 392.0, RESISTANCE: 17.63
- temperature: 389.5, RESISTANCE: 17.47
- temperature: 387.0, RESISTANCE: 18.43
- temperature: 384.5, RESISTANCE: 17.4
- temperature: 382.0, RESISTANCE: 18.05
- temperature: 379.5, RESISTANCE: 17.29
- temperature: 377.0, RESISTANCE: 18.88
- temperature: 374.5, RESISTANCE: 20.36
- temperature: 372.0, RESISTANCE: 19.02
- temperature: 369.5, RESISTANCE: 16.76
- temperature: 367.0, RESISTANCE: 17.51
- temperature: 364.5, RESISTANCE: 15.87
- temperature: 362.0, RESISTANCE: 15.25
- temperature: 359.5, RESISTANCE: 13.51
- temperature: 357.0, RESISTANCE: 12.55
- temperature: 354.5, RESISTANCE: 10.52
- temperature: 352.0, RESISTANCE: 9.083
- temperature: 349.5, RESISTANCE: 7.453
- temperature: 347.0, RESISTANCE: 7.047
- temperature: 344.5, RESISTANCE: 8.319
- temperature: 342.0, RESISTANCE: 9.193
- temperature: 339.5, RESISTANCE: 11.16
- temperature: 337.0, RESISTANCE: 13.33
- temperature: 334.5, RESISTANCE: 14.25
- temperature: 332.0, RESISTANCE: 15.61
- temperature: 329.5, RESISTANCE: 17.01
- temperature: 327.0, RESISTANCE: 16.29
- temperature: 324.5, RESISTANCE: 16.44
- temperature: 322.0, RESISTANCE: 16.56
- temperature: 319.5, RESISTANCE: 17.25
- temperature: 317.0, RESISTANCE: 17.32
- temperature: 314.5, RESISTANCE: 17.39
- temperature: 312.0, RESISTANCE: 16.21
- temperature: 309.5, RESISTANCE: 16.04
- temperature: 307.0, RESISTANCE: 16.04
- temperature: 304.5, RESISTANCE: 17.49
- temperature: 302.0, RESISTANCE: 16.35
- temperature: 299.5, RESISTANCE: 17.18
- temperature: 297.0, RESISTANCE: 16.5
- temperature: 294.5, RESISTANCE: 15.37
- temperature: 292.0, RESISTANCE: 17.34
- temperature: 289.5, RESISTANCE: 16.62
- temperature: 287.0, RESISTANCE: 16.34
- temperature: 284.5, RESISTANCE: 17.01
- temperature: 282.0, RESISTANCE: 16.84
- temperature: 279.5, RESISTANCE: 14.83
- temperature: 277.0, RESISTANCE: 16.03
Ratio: 1.00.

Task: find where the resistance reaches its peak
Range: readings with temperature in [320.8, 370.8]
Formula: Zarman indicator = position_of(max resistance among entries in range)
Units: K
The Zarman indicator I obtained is 367.0 K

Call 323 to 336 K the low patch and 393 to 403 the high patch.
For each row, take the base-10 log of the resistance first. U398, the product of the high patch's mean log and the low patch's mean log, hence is 1.54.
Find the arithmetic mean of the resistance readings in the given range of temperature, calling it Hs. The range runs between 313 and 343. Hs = 15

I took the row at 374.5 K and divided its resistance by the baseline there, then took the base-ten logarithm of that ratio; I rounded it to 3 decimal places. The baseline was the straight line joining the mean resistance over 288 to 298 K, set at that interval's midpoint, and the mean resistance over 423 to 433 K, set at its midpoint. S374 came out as 0.070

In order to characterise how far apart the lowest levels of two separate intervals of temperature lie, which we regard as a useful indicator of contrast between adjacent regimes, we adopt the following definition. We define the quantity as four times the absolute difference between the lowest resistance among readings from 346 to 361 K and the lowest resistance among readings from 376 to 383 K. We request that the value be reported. 41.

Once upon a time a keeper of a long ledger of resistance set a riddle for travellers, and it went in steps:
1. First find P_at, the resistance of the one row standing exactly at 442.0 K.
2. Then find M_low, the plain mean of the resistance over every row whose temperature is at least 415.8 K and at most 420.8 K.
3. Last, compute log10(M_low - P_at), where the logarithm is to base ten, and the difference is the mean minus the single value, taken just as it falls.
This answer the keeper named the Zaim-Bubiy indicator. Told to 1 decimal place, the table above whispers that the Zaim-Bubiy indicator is 0.3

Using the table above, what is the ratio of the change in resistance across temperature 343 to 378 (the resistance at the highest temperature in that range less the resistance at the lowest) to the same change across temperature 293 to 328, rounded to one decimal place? 11.5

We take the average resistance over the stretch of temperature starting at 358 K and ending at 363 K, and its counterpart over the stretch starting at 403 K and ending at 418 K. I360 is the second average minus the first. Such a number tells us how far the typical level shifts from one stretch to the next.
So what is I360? 4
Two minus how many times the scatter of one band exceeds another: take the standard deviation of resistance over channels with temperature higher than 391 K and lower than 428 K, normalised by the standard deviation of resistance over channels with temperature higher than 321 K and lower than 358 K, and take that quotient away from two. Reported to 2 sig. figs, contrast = 1.7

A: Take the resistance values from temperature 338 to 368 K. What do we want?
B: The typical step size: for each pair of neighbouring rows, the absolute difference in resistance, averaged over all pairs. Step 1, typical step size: 1.33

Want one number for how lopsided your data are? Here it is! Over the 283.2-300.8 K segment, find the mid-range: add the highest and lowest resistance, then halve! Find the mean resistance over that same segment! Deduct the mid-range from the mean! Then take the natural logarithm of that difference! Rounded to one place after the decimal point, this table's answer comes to -1.3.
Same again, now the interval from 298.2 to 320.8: -3.2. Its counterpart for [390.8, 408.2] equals -1.3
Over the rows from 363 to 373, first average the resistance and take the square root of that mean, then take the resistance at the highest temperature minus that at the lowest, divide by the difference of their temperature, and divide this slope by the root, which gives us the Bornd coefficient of 0.101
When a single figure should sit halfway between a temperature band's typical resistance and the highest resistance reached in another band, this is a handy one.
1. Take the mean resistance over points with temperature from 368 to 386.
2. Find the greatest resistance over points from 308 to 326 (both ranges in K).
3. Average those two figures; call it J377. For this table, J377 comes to 17.8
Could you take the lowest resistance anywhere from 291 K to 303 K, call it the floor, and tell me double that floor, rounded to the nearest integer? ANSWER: 31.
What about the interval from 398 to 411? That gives 33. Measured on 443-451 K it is 33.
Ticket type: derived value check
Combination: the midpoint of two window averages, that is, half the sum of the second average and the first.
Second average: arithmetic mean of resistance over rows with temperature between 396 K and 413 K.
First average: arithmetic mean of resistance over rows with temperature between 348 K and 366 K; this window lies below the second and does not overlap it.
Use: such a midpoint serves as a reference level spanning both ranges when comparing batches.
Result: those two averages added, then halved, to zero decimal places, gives 15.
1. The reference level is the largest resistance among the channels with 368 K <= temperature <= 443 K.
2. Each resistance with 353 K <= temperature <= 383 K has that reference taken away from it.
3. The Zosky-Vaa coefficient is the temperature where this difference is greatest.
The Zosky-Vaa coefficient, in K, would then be 374.5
